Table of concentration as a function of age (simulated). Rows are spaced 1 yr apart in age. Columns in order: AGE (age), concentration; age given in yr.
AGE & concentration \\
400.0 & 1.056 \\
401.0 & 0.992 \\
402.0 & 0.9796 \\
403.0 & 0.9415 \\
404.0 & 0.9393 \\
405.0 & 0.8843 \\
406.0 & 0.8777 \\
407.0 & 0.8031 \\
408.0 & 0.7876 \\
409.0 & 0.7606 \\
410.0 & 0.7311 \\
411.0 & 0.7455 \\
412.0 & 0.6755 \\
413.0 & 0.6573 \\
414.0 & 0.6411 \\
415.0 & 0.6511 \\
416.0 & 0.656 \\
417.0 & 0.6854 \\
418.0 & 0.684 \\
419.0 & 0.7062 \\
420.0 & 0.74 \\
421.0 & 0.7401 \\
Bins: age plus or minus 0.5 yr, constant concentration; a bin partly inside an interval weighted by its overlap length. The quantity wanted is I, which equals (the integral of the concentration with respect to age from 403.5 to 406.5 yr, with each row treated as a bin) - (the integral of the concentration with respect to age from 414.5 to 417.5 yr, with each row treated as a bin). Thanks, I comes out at 0.71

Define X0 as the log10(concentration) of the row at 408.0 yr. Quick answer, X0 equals -0.10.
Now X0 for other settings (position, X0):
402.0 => -0.01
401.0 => 0.00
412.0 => -0.17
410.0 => -0.14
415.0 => -0.19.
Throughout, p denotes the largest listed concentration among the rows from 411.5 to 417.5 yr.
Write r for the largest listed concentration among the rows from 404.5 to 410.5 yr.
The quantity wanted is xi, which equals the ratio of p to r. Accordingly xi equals 0.78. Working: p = 0.6854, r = 0.8843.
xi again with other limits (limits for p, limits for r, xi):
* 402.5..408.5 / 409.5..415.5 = 1.26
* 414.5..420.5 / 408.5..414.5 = 0.97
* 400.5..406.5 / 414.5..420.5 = 1.34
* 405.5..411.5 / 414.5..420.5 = 1.19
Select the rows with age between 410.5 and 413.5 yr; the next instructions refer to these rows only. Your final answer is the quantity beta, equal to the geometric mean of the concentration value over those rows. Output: 0.69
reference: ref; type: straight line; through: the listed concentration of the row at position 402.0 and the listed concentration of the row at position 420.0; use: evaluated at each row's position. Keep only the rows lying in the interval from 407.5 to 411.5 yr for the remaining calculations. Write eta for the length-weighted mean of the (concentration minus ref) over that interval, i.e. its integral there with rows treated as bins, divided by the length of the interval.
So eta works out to -0.124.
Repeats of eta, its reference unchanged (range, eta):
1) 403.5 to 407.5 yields -0.057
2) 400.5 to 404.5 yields -0.010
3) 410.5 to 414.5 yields -0.160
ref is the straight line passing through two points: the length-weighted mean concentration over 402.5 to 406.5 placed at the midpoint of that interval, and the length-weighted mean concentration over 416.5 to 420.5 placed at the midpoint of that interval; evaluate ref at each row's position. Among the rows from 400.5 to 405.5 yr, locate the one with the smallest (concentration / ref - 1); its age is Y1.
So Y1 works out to 405.0 yr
